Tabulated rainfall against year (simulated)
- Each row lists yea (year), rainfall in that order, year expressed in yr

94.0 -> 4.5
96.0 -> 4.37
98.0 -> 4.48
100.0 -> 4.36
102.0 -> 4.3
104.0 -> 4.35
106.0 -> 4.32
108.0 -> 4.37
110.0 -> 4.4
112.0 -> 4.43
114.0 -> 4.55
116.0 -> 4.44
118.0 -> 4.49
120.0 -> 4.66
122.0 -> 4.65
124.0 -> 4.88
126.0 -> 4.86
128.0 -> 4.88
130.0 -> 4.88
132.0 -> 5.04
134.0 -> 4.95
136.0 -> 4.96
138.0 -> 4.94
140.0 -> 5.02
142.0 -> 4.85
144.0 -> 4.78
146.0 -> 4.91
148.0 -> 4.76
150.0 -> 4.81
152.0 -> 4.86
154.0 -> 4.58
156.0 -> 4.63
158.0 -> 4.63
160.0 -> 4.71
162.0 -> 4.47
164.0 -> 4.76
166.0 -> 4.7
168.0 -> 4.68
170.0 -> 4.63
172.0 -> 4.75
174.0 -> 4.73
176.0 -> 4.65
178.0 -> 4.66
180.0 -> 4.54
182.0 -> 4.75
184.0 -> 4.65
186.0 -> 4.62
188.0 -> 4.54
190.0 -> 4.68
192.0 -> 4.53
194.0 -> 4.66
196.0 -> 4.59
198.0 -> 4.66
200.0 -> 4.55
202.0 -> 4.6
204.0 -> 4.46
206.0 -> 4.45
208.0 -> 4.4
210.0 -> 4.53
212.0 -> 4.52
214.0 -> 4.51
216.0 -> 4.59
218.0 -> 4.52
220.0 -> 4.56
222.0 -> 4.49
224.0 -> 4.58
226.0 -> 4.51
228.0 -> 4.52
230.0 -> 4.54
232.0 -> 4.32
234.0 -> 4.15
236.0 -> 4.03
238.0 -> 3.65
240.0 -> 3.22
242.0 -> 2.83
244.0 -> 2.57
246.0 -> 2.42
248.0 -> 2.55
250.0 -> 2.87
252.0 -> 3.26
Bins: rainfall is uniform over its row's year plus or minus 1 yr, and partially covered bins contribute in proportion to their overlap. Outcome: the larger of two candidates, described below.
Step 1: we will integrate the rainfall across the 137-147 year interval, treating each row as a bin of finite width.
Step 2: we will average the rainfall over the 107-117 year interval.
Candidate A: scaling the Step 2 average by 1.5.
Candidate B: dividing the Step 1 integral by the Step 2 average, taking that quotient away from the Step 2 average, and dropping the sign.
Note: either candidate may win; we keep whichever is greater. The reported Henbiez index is 6.66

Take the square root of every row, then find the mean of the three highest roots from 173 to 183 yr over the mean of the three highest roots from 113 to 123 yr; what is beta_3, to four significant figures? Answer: 1.010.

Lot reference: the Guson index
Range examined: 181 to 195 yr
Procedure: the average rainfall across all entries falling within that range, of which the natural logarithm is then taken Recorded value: 1.53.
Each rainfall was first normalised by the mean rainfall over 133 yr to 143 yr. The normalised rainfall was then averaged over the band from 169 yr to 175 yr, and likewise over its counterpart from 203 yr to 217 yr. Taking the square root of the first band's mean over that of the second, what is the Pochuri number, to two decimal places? 1.02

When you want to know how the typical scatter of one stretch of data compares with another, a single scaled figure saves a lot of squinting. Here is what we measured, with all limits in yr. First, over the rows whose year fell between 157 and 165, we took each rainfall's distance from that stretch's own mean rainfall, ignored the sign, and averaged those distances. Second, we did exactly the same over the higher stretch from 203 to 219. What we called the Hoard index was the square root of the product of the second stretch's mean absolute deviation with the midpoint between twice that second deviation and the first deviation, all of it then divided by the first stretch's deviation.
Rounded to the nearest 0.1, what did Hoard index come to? 0.7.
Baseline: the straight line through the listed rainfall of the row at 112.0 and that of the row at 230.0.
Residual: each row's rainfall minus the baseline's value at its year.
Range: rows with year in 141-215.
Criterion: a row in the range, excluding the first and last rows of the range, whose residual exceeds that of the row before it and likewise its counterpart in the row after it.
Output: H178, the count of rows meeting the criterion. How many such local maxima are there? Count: 13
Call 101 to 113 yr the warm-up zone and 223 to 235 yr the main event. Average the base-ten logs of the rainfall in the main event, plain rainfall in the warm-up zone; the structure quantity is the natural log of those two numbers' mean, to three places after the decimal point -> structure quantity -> 0.918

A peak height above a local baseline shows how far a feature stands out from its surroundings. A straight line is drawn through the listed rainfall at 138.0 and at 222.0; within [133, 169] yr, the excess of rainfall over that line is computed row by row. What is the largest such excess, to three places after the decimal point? 0.091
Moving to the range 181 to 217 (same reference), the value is 0.068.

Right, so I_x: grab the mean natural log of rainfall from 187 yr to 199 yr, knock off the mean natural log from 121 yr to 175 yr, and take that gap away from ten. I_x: 10.0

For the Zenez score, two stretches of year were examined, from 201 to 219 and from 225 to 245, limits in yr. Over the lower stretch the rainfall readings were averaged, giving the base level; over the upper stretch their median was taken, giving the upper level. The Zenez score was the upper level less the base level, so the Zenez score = -0.42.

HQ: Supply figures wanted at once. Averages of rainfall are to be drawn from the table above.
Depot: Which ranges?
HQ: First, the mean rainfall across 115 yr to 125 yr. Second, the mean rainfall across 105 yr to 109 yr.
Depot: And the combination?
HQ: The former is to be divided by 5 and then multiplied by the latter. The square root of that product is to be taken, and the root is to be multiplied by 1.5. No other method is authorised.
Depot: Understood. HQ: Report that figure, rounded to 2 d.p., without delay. 3.01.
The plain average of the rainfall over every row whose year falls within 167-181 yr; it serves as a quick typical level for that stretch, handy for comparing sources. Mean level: 4.66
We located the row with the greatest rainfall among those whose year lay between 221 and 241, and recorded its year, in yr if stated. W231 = 224.0 yr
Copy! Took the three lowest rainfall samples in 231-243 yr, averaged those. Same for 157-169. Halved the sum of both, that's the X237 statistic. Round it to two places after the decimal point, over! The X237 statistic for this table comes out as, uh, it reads 3.91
